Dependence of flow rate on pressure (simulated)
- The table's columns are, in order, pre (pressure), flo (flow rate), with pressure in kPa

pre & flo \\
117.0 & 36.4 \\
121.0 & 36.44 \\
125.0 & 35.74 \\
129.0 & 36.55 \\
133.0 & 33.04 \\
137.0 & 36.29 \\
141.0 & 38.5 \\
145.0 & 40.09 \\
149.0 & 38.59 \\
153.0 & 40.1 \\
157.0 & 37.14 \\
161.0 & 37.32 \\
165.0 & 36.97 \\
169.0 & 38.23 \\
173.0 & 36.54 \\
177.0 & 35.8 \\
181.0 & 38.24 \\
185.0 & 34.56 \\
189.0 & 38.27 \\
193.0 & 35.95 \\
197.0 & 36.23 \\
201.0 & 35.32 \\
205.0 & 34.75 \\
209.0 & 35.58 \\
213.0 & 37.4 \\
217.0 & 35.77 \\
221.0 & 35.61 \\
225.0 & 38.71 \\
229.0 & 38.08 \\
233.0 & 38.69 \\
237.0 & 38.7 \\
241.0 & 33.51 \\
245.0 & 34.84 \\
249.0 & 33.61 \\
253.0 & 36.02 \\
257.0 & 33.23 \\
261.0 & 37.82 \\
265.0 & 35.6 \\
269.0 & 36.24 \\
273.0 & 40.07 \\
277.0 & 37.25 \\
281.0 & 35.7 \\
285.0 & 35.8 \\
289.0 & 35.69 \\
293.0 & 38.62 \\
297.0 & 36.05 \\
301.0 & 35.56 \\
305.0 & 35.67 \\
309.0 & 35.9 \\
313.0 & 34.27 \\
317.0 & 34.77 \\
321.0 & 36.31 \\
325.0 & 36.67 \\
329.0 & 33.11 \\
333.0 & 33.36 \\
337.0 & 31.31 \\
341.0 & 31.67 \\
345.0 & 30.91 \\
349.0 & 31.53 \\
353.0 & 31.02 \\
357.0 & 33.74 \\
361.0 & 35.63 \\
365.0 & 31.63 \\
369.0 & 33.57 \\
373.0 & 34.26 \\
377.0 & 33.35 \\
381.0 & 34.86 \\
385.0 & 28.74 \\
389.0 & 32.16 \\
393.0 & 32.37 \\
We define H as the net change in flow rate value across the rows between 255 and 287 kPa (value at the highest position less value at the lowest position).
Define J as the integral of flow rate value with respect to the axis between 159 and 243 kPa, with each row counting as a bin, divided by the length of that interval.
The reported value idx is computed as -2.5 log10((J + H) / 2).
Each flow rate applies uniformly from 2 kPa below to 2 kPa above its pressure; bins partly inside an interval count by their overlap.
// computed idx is -3.23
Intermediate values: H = 3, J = 36.7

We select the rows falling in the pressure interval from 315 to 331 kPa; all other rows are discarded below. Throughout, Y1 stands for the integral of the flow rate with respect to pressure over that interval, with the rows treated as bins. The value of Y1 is 563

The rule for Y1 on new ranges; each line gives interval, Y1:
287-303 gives 584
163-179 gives 590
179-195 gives 588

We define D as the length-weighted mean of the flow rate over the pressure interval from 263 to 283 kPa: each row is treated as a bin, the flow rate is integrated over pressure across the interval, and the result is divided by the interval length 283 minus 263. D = 37.0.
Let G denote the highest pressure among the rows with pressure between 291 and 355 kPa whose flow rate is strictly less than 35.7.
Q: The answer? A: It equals 353.0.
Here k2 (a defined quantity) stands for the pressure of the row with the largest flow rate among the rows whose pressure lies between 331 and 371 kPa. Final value 361.0 kPa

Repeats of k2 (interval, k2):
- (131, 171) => 153.0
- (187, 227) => 225.0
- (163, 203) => 189.0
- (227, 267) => 237.0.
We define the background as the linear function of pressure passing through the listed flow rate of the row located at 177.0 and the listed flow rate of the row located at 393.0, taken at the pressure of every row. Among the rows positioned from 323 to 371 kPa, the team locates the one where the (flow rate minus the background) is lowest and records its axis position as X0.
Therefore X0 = 345.0 kPa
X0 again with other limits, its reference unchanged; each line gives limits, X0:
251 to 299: 257.0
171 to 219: 185.0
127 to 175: 133.0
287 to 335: 329.0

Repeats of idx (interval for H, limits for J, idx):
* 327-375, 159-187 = -3.20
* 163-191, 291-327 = -3.18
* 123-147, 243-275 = -3.26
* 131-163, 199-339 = -3.26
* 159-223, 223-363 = -3.06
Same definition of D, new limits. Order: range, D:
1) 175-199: 36.5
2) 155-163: 37.2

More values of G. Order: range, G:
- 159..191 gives 185.0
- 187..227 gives 221.0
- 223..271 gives 265.0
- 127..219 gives 209.0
